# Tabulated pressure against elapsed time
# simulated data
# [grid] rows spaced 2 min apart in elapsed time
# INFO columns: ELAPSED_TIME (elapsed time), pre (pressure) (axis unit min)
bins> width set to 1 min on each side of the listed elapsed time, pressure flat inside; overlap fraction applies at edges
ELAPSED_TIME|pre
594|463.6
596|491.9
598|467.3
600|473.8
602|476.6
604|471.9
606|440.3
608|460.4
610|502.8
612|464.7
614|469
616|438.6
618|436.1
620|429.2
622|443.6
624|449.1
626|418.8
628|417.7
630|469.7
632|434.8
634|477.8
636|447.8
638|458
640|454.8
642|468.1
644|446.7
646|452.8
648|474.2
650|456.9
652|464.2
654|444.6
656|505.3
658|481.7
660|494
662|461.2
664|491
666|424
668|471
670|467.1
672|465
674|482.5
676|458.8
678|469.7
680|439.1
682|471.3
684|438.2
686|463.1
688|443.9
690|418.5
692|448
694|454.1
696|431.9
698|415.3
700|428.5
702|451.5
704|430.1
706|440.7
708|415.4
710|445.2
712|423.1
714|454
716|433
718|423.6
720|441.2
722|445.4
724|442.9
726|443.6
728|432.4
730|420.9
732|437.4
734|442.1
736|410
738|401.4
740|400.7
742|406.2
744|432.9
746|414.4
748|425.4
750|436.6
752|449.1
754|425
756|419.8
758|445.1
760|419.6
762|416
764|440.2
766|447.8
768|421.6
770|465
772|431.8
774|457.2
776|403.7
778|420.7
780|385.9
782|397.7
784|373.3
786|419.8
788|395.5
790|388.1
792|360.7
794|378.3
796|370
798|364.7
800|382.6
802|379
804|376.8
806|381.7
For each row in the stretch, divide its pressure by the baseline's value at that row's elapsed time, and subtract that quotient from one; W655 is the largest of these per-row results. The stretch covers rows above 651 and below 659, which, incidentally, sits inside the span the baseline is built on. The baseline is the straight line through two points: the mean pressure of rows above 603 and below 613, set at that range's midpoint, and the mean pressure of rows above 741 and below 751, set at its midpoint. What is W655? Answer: 0.019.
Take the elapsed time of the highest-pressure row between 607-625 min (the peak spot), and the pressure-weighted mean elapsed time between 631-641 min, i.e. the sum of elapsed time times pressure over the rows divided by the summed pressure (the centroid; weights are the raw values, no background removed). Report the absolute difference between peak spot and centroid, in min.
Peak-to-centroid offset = 26.0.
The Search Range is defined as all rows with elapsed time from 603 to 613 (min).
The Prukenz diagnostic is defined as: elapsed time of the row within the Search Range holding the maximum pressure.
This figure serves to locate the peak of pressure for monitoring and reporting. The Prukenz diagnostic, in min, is 610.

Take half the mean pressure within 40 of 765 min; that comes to 207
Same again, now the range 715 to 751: 214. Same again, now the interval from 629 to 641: 229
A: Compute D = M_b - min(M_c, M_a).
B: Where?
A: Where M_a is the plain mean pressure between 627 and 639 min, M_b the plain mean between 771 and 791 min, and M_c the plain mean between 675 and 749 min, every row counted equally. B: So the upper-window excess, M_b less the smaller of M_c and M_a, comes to -28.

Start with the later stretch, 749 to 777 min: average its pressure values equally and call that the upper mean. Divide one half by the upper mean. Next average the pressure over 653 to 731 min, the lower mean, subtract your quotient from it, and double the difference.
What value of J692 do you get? 898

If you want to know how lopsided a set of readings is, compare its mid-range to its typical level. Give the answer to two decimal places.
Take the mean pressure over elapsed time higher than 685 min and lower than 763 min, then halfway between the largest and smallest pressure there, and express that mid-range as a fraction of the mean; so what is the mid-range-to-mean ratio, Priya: 1.00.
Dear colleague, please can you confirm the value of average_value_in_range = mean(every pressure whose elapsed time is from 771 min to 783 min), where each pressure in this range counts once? 416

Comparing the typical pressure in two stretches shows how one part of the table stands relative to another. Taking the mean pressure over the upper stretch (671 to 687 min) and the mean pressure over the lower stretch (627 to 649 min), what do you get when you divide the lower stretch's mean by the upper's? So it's 0.99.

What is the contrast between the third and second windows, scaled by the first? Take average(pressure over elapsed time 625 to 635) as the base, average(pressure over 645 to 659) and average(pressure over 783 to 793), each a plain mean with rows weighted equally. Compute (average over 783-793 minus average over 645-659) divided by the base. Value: -0.18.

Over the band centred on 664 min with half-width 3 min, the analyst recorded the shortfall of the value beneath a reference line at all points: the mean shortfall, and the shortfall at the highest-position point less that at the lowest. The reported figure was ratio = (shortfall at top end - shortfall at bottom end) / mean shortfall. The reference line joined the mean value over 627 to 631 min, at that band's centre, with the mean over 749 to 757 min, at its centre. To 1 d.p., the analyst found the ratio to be -2.0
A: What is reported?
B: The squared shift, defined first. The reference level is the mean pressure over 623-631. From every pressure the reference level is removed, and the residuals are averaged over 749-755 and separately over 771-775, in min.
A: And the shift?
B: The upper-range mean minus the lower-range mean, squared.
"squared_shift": 58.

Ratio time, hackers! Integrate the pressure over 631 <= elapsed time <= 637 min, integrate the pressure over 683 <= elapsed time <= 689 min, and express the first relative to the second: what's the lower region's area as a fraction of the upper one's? 1.01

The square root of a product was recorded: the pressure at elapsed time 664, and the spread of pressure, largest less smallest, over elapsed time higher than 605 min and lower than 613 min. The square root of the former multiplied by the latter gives 175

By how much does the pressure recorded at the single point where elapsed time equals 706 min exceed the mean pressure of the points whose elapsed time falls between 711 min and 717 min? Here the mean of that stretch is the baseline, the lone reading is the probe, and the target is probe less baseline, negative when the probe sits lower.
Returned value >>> 4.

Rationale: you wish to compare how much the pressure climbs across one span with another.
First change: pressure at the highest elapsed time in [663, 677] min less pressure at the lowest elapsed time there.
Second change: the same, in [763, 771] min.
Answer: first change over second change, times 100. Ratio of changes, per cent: -130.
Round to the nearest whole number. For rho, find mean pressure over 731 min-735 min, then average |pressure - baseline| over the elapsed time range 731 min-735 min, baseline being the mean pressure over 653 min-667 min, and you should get 32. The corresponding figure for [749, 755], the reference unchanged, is 35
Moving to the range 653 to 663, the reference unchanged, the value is 21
